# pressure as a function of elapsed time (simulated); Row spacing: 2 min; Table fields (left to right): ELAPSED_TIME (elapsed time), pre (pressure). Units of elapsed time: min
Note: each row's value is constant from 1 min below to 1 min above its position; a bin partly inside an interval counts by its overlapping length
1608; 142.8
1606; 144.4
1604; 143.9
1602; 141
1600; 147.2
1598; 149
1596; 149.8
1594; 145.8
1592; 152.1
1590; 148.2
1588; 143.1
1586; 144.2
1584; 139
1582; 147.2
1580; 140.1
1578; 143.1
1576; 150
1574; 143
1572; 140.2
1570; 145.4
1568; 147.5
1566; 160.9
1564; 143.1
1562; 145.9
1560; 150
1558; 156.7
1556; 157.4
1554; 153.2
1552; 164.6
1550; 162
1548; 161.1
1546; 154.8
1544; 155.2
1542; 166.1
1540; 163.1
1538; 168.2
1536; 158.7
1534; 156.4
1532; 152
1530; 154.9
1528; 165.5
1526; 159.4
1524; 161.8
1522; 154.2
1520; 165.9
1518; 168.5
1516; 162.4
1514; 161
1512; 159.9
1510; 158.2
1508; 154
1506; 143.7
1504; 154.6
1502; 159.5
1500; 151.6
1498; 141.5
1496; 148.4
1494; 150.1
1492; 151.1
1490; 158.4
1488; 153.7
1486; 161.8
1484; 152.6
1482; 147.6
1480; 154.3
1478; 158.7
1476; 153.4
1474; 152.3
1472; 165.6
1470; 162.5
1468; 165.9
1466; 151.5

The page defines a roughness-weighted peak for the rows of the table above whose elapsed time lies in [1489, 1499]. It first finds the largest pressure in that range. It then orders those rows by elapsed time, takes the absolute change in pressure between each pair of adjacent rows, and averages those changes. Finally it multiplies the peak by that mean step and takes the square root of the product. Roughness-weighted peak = 25.9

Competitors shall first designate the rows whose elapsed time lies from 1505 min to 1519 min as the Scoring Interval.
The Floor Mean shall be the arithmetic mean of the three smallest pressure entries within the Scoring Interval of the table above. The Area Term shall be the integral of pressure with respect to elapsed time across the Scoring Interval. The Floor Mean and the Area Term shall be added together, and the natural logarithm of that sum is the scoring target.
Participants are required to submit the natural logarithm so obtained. 7.77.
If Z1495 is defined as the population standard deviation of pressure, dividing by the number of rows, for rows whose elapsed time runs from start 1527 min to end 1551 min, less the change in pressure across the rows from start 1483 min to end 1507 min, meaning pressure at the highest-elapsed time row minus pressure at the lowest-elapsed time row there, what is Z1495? 14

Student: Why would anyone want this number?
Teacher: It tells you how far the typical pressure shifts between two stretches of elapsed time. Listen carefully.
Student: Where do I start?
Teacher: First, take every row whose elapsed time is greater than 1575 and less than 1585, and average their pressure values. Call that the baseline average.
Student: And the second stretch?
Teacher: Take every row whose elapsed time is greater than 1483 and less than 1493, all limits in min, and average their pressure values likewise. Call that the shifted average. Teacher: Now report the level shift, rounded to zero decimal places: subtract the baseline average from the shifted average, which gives 12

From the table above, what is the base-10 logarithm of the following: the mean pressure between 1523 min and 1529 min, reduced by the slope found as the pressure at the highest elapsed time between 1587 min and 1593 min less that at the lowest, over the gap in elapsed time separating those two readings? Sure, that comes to 2.20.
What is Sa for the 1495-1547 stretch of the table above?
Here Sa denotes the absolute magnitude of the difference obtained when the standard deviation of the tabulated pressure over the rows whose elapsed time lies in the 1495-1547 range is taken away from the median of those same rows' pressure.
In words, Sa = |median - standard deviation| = 152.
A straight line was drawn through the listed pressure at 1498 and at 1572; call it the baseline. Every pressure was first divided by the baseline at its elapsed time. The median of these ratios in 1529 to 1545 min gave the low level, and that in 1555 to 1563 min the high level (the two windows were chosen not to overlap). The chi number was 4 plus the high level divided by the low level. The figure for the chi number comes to 4.98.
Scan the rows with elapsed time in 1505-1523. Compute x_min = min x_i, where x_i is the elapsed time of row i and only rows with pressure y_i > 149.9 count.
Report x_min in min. 1508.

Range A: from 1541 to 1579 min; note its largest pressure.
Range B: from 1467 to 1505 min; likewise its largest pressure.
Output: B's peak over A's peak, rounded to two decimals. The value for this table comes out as 1.00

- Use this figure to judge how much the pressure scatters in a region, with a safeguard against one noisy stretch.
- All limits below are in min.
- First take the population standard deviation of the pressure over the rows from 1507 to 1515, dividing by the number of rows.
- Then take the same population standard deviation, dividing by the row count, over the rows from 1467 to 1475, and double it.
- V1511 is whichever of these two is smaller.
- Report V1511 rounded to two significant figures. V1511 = 2.7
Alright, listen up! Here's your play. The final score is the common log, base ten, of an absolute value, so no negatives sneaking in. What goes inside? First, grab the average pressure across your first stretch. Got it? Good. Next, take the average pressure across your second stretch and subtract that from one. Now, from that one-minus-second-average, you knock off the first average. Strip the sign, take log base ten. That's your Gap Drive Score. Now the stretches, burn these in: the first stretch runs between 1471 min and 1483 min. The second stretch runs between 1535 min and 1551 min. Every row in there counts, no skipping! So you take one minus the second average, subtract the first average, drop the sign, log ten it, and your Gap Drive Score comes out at 2.50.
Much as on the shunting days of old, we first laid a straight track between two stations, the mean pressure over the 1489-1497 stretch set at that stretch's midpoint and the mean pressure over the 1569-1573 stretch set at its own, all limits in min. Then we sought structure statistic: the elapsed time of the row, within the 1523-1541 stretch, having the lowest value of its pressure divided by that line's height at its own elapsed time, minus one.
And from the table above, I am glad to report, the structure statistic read 1532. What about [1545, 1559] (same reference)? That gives 1554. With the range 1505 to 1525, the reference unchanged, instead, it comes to 1506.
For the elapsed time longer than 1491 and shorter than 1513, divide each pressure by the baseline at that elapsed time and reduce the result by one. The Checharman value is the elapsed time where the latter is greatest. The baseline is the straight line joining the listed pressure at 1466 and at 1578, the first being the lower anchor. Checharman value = 1512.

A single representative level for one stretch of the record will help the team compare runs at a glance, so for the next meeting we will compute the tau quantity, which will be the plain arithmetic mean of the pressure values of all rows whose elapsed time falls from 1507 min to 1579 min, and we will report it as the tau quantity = 156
